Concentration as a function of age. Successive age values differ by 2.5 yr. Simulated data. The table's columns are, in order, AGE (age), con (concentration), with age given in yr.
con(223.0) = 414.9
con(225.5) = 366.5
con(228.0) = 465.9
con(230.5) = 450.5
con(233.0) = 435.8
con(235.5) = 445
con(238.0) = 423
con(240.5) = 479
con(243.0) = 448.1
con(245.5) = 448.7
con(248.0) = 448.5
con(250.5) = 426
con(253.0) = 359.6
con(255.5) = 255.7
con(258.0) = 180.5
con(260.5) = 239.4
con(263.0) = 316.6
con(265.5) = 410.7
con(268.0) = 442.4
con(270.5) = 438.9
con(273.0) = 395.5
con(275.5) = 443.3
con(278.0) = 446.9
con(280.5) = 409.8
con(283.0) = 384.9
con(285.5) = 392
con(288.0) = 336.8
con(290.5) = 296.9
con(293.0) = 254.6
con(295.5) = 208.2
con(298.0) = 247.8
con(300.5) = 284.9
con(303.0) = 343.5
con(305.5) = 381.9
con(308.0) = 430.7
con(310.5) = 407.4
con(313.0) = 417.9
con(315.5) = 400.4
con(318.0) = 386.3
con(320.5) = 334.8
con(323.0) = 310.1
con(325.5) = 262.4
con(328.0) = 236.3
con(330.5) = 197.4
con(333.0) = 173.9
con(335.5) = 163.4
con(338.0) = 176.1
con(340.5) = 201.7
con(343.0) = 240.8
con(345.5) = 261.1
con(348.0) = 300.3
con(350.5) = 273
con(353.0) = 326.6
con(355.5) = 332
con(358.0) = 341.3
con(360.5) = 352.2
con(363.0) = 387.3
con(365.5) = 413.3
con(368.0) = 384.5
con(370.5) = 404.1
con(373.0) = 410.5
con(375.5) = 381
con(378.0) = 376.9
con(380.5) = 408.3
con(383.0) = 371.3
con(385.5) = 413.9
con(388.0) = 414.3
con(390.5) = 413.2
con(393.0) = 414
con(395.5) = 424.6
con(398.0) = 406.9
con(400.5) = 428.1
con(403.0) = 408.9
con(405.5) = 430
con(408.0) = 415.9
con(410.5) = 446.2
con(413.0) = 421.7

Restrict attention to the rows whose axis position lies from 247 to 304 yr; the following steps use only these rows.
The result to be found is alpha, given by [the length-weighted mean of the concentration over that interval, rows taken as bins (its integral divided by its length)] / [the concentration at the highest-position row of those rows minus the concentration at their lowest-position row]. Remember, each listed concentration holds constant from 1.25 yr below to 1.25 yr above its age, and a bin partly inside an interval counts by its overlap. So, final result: -3.3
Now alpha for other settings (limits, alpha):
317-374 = 12.3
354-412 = 3.5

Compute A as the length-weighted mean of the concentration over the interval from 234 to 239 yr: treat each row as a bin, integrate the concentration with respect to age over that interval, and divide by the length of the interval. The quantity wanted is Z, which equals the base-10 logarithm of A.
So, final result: 2.64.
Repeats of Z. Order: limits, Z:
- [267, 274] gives 2.63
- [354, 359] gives 2.53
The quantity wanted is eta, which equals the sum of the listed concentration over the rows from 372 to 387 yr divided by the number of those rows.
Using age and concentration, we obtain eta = 394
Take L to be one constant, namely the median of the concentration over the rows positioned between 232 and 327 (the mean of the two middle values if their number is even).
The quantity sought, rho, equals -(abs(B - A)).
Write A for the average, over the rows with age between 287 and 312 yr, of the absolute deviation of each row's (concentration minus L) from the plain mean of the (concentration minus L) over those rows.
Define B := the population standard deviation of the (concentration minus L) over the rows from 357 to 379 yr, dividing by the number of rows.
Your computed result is -38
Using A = 61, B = 23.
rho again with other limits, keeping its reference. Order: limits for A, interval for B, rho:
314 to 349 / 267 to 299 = -19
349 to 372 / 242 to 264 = -62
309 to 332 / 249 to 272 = -24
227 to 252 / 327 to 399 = -75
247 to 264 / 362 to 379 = -66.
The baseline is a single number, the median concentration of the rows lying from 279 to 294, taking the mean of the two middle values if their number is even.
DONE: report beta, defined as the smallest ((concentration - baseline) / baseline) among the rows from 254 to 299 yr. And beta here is -0.50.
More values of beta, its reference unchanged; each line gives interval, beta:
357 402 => -0.05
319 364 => -0.55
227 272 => -0.50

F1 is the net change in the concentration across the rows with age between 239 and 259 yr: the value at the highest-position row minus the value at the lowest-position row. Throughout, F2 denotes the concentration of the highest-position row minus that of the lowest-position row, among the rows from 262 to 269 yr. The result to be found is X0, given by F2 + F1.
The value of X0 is -173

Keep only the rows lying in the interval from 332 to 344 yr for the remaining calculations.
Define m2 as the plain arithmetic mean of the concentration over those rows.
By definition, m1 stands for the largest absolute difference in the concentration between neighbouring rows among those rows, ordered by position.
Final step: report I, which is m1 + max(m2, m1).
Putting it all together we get 230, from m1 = 39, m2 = 191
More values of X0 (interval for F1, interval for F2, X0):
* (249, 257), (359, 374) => -112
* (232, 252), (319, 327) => -82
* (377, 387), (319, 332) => -100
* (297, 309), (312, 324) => 75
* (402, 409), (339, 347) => 66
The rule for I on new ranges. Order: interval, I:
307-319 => 432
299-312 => 428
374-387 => 433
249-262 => 396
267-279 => 481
